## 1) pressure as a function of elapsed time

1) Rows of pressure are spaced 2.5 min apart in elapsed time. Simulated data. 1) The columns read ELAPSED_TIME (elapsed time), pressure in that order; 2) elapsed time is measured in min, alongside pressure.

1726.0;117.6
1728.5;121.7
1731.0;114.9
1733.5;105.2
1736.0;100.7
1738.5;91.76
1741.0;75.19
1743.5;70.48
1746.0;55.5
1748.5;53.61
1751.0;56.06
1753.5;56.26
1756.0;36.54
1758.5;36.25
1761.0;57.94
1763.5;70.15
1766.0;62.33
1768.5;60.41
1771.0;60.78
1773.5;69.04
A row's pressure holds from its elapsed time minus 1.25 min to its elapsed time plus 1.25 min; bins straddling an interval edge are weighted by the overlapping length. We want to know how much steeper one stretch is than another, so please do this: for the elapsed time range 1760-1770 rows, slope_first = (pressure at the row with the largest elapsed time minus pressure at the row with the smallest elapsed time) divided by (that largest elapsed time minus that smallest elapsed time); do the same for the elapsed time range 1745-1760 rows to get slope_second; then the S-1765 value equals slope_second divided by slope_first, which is -4.7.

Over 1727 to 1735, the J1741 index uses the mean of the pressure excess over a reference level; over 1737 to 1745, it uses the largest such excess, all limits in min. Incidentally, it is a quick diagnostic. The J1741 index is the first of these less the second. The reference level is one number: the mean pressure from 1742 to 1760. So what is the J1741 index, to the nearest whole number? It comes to 22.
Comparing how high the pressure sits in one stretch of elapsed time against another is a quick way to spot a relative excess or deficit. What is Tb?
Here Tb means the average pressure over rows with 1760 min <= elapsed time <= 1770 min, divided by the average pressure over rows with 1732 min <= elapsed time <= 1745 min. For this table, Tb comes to 0.71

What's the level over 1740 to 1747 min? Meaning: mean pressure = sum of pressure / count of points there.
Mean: 67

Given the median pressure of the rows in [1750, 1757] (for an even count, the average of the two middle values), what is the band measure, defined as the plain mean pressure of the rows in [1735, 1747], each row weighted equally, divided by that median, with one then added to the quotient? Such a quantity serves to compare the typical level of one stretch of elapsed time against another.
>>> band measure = 2.40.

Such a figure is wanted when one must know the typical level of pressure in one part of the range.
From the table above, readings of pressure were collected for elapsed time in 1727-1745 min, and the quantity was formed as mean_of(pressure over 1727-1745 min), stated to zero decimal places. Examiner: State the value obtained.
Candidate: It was 97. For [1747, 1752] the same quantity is 55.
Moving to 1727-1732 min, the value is 118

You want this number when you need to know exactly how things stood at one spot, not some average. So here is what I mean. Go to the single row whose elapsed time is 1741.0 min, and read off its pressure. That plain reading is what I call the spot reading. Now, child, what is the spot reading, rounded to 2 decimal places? 75.19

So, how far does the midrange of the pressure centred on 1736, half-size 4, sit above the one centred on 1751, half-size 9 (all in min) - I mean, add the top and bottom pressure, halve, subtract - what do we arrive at 45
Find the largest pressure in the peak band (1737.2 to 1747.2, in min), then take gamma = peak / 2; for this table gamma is 46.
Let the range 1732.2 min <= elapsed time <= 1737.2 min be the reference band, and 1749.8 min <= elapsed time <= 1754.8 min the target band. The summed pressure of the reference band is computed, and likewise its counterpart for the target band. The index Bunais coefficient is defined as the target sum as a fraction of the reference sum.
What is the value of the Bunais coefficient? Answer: 0.55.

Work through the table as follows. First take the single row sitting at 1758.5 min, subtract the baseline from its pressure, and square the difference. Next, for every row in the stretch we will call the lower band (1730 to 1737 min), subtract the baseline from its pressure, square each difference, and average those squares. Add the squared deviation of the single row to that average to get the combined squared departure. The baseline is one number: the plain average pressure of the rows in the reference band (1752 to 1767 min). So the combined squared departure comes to 3206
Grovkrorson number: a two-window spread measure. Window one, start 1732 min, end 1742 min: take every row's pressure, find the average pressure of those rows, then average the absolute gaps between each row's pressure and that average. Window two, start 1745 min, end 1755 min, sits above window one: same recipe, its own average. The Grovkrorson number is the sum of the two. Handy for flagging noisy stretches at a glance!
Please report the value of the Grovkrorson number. 10.6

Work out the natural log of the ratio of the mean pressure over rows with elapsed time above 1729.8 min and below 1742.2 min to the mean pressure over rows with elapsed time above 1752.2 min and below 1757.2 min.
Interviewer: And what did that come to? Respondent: 0.74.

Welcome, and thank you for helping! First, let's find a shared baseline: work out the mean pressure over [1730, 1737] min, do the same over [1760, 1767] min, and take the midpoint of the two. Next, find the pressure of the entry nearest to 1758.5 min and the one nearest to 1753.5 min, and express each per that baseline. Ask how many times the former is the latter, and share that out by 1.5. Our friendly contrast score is 0.43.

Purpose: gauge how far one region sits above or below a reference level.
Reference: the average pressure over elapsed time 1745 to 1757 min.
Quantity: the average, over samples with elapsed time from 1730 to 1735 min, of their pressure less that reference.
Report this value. 58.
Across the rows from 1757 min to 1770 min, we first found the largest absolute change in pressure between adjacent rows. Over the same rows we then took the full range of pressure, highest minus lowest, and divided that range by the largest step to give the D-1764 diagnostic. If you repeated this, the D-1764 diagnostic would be 1.6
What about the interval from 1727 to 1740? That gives 3.1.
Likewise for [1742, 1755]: 1.1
